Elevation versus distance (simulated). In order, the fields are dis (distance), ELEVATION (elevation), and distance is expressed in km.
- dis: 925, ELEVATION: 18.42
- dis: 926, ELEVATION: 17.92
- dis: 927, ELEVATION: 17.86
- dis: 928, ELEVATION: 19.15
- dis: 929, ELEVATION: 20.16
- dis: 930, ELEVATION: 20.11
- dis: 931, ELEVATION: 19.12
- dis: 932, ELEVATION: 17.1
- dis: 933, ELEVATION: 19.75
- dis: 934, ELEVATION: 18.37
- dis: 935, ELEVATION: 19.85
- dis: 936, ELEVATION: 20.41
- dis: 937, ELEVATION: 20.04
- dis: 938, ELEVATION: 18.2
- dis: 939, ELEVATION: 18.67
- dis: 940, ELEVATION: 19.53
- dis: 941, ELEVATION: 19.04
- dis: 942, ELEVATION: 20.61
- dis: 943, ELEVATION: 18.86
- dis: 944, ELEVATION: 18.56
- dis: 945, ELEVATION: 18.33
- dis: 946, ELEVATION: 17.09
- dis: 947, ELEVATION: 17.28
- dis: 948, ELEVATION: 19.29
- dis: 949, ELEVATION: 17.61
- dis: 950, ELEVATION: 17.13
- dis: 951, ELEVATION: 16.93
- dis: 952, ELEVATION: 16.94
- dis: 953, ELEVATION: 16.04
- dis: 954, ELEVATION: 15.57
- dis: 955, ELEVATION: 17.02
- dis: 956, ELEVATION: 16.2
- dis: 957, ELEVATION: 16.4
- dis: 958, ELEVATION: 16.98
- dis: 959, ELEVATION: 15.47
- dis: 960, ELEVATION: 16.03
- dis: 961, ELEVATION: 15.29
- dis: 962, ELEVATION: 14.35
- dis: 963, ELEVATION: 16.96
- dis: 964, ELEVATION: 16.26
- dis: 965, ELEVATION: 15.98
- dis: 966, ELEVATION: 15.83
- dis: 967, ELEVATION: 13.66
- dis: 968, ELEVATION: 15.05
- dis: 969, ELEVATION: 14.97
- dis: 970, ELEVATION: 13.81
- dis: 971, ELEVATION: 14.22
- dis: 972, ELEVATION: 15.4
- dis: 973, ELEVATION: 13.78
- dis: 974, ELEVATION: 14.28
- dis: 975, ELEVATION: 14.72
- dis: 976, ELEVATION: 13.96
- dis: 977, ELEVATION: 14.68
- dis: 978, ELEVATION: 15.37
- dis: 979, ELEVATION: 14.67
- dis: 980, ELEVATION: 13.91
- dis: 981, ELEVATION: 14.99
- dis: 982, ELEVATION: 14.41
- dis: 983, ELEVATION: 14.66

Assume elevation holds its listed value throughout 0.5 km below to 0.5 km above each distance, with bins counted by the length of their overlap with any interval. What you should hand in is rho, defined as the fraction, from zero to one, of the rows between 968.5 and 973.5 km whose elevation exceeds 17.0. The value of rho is 0.0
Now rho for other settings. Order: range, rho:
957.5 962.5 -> 0.0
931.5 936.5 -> 1.0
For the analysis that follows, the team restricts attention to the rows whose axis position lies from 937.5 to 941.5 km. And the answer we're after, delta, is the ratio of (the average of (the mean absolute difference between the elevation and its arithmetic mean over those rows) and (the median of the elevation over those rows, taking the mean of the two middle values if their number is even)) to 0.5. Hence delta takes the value 19.3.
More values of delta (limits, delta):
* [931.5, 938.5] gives 20.8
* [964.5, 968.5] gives 16.2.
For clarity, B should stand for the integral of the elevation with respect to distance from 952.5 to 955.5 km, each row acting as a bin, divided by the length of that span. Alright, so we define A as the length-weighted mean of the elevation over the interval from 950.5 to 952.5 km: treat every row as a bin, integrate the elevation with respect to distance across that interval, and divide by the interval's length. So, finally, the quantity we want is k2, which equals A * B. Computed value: 275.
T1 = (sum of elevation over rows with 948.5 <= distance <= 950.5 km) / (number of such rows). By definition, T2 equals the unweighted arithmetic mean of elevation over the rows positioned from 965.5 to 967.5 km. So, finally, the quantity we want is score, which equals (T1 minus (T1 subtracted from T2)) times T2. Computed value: 295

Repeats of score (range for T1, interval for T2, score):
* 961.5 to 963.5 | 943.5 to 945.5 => 237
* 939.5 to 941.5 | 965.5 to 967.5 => 351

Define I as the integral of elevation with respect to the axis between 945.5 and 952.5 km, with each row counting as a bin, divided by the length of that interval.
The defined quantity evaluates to 17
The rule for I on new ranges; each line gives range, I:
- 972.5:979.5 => 14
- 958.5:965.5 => 16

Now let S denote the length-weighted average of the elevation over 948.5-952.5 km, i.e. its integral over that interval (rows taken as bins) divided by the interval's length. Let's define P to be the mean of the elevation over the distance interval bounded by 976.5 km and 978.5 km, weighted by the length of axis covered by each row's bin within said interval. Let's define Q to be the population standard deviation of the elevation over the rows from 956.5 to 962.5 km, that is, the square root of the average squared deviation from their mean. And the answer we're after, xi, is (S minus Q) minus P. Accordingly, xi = 1.3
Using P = 15.0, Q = 0.84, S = 17.2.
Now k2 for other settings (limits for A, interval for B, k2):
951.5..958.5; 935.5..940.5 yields 319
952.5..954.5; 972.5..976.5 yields 224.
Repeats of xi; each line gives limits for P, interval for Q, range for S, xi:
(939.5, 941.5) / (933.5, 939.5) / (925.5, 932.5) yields -1.4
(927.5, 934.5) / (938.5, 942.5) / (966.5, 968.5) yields -5.5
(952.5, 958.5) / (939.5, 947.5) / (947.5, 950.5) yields 0.6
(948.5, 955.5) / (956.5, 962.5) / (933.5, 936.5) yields 2.0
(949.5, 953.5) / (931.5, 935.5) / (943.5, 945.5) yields 0.6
